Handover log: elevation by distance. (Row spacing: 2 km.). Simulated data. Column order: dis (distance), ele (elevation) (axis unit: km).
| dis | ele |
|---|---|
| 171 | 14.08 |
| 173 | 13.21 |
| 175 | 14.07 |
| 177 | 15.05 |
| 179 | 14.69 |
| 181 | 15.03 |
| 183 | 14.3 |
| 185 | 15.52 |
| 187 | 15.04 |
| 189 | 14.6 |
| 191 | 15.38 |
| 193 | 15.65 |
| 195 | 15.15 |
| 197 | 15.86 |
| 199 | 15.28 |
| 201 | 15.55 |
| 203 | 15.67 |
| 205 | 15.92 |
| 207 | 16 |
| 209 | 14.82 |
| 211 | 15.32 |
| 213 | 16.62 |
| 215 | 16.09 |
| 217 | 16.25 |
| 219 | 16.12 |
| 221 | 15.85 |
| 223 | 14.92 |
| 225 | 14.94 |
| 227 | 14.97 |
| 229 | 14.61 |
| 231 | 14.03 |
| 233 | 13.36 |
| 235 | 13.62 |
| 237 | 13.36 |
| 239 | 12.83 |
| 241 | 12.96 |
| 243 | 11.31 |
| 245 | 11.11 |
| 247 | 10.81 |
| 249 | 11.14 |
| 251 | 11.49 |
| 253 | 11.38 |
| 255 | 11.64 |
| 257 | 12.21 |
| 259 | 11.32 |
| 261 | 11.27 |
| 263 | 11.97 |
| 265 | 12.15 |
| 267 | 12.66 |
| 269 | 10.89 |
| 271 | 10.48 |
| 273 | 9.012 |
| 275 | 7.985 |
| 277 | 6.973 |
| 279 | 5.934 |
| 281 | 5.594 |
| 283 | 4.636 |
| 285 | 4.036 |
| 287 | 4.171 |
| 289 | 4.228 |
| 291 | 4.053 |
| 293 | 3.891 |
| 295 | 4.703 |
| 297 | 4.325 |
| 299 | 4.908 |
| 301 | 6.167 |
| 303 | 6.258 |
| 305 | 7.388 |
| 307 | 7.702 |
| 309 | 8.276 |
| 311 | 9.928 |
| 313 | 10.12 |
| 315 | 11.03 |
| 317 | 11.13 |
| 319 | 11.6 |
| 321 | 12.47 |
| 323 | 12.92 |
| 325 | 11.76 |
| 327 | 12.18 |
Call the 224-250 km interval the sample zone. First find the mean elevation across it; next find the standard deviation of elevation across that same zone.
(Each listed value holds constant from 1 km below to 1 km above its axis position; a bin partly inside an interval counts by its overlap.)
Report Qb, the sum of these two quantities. 14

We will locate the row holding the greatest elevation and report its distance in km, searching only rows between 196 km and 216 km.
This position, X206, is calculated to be 213 km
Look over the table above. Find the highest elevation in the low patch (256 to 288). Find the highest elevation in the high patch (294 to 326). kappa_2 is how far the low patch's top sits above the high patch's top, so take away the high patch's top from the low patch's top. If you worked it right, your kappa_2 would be -0.3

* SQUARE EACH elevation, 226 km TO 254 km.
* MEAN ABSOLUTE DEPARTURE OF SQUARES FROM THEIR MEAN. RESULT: 31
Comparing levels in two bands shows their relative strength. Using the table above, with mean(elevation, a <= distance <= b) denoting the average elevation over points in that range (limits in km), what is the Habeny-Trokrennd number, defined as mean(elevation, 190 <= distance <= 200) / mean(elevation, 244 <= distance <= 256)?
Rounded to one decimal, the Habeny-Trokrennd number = 1.4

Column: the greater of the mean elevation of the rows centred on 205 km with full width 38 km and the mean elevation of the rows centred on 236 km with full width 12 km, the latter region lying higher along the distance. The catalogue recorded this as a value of 15.6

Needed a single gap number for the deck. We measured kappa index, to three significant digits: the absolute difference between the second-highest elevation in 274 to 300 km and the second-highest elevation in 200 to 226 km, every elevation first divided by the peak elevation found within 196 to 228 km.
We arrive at 0.558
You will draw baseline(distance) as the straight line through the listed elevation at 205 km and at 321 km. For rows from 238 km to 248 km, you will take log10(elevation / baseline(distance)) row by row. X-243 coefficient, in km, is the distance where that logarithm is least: 247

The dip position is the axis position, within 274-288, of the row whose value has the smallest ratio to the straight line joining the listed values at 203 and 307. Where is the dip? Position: 285 km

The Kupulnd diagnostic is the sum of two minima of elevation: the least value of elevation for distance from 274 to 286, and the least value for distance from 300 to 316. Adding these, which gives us 10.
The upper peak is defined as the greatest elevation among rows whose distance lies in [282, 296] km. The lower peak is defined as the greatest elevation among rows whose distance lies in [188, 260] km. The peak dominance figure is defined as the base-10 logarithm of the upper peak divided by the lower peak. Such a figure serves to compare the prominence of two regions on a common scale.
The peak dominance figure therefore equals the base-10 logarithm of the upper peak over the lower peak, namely -0.55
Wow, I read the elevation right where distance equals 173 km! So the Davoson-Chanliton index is 13.21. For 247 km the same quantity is 10.81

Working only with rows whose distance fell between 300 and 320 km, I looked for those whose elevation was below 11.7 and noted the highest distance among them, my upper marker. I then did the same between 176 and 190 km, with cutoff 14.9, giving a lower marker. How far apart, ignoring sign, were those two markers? 130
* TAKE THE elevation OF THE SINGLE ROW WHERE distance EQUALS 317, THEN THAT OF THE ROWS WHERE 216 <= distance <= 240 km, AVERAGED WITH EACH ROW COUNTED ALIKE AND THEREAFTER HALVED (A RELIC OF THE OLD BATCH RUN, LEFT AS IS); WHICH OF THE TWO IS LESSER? 7.3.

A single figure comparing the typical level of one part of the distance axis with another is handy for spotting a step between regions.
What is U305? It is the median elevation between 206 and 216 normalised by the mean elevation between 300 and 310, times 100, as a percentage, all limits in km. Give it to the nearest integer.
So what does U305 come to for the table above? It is 224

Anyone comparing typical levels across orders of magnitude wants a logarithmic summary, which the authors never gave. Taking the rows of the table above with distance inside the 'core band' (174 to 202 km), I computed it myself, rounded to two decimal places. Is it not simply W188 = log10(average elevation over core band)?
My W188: 1.18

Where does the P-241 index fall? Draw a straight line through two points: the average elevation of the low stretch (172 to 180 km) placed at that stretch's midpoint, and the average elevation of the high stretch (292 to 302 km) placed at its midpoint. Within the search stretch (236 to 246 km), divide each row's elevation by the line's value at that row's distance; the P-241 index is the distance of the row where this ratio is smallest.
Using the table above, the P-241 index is 245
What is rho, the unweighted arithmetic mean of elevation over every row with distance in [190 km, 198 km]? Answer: 15.5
